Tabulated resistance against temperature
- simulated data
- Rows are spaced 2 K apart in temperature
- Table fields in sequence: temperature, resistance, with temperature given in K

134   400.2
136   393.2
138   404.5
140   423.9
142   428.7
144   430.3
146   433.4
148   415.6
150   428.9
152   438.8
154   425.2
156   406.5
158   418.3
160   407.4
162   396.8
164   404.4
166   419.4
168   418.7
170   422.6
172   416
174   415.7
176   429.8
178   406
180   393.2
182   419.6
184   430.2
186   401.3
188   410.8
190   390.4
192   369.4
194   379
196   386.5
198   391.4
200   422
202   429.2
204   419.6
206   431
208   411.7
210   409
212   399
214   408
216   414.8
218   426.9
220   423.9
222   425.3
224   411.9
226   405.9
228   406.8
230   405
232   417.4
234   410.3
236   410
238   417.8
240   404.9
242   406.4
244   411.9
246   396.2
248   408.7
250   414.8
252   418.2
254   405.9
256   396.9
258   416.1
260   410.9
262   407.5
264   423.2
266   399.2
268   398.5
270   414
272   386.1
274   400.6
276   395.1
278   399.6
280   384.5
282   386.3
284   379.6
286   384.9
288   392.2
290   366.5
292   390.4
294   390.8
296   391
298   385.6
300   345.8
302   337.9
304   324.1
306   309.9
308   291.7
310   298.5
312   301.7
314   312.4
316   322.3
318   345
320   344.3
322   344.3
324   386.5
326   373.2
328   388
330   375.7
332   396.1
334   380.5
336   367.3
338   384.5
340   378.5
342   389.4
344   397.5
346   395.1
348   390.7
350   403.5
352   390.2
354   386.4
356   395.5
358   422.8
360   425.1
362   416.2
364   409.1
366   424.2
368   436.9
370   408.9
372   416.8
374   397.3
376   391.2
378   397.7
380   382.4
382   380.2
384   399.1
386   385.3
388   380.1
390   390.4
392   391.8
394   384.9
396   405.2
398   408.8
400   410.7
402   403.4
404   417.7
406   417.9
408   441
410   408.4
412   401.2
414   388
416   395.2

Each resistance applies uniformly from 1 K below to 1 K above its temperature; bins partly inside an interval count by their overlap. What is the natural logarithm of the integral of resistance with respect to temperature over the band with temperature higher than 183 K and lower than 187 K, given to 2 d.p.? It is 7.42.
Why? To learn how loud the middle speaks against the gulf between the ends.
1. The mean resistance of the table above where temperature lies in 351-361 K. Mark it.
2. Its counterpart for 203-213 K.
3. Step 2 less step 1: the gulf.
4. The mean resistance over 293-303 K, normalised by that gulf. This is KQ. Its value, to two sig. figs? 37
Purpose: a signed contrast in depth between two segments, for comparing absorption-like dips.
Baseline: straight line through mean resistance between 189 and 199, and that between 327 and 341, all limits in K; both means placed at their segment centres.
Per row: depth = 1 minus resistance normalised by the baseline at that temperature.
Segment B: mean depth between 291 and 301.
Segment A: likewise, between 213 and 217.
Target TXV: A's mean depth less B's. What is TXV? -0.08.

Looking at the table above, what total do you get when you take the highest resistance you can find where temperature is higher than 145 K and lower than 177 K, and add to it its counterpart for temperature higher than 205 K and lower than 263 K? 870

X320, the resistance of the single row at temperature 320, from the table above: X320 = 344.3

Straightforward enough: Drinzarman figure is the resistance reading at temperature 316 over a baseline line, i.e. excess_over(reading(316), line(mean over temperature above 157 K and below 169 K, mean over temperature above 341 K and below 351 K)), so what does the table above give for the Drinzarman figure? -75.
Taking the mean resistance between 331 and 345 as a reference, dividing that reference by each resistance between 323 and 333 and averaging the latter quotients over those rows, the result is 1.00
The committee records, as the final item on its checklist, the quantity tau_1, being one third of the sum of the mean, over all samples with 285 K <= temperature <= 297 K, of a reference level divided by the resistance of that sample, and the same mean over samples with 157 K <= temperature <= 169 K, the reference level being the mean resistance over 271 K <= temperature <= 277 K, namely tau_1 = 0.660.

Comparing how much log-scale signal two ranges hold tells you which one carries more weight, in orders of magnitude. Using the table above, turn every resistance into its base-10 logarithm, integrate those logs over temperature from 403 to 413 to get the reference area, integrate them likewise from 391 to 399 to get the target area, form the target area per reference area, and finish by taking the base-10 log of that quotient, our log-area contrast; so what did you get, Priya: -0.10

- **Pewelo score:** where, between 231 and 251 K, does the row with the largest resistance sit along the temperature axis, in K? 238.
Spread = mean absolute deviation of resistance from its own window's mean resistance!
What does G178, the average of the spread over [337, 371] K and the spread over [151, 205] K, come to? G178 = 14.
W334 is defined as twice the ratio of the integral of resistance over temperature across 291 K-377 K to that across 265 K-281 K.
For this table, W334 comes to 10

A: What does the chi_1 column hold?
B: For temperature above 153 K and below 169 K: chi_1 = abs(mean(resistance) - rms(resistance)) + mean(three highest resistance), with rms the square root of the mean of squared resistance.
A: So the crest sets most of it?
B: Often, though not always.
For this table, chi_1 421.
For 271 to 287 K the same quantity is 399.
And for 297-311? 358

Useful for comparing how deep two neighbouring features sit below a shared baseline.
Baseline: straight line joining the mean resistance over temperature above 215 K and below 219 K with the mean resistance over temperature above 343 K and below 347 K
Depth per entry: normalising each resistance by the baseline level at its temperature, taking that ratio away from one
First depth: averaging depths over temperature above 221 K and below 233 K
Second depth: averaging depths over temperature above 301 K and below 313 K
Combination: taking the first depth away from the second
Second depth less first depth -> 0.21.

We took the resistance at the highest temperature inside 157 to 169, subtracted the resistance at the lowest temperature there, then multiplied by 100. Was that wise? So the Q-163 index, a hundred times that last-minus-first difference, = 40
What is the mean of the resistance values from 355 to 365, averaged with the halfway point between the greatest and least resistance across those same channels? 412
